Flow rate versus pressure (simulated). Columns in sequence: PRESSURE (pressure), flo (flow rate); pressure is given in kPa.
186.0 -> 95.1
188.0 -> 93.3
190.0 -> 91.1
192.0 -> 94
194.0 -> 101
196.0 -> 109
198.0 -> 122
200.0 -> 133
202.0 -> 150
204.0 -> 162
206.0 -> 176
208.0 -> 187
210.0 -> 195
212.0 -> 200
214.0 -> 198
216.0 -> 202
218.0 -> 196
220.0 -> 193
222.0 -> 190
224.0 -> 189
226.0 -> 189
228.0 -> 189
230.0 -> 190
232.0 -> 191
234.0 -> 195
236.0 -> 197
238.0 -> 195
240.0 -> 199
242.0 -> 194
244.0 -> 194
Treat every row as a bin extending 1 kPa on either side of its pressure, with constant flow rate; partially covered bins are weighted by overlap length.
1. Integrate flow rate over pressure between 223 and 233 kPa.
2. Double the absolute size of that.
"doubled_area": 3792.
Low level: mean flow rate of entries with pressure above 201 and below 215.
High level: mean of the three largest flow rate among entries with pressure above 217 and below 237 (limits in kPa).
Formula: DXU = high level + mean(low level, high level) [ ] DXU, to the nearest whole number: 385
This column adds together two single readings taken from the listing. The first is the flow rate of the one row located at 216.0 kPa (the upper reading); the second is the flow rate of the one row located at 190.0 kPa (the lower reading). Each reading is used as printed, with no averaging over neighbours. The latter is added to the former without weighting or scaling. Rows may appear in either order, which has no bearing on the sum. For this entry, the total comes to 293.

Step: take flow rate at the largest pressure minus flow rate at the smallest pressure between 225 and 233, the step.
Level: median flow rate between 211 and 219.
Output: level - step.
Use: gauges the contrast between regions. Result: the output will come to 197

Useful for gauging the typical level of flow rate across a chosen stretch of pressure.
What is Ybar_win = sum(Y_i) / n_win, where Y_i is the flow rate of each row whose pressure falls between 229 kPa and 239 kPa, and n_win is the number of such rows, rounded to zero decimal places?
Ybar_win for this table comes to 194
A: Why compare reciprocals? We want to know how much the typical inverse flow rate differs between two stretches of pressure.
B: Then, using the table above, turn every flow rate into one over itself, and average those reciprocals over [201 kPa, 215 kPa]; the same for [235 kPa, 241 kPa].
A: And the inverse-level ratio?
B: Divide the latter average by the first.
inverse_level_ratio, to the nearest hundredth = 0.91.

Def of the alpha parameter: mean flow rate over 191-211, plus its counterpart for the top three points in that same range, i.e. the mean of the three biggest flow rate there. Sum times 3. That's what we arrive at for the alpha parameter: 987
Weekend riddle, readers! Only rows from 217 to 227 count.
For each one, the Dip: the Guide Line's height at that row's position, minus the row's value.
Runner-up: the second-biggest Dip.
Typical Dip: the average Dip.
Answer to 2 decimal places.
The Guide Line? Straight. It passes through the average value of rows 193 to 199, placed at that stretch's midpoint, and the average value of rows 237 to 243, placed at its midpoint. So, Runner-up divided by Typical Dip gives 0.79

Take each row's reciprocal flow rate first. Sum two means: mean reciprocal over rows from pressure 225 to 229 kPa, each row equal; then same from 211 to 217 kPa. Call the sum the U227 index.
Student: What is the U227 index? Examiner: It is 0.010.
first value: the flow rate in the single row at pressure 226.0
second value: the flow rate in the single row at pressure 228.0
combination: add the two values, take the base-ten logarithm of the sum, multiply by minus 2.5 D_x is -6.44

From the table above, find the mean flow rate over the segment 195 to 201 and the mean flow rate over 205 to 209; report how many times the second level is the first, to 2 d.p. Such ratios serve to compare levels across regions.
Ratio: 1.50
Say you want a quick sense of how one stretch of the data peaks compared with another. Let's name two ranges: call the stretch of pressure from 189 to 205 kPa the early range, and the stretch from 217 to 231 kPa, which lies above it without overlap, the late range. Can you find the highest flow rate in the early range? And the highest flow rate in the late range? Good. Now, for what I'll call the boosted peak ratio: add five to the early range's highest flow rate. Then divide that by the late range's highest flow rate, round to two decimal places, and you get 0.85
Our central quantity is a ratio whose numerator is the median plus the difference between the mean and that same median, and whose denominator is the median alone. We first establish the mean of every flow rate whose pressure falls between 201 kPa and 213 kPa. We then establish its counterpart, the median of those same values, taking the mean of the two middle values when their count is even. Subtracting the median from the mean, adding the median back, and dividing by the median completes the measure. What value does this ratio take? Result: 0.98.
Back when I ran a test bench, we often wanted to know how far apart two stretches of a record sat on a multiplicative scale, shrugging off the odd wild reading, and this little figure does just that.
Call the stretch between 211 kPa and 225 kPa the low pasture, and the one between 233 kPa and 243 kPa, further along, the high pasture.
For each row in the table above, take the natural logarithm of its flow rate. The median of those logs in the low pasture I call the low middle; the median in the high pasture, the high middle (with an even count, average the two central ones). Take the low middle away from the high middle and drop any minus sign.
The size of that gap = 0.0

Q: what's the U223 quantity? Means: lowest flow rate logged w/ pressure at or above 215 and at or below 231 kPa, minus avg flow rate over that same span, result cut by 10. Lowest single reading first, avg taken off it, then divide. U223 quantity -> -0.3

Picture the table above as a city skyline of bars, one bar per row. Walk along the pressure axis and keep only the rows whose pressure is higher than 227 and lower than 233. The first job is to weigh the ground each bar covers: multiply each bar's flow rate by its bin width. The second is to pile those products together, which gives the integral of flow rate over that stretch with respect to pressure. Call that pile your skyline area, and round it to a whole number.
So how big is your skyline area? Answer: 1140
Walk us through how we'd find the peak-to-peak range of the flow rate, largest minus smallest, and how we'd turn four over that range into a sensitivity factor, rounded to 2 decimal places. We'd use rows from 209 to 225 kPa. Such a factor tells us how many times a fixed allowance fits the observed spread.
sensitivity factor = 0.31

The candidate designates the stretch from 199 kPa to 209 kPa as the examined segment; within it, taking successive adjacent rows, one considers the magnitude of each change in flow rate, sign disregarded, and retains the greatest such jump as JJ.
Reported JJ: 17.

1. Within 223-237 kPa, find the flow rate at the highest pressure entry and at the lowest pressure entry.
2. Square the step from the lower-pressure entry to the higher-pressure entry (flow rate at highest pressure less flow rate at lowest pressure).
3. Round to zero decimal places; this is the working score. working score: 64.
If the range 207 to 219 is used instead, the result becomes 81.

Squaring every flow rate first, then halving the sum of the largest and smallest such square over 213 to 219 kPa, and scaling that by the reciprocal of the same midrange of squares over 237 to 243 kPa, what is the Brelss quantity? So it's 1.03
